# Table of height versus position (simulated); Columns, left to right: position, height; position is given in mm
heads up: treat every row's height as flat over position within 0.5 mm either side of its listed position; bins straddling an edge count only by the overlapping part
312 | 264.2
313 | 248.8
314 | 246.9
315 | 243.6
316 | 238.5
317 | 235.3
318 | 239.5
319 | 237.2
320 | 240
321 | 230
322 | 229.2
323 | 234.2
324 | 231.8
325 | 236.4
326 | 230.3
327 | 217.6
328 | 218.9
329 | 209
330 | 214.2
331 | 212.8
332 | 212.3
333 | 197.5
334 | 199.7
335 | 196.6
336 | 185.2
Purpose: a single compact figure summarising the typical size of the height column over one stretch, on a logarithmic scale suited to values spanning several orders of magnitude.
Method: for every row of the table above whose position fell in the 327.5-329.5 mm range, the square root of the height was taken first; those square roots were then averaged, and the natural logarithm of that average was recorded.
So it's 2.68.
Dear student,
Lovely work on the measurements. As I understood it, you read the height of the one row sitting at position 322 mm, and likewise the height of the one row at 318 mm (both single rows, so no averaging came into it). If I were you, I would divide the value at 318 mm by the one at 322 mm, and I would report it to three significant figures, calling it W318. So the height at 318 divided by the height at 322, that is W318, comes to 1.04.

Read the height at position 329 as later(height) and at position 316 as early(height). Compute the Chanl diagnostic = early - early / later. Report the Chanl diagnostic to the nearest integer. 237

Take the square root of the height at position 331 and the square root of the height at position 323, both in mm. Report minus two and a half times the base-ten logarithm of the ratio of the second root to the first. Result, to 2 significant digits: -0.052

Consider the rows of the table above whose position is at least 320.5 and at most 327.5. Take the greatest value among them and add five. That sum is 241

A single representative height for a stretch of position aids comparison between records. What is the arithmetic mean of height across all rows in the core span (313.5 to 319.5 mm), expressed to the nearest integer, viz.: 240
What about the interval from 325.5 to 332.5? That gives 216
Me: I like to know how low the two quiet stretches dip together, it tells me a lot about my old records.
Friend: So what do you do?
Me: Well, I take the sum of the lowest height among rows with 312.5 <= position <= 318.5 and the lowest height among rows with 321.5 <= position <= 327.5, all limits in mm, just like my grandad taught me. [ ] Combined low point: 453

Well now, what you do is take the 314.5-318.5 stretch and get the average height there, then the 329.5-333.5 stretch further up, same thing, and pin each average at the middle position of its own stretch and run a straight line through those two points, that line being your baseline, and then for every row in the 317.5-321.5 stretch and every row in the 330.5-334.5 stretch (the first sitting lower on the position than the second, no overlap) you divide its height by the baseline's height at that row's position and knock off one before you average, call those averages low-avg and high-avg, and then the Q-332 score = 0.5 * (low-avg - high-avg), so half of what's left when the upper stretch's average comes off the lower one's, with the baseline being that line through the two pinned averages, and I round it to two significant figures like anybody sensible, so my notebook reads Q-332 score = 0.011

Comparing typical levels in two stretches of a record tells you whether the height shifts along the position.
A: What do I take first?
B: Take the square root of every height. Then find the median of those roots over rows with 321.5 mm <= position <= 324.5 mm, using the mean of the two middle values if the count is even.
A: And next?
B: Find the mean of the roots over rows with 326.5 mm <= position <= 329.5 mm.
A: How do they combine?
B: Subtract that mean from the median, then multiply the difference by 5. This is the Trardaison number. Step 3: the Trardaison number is 2.8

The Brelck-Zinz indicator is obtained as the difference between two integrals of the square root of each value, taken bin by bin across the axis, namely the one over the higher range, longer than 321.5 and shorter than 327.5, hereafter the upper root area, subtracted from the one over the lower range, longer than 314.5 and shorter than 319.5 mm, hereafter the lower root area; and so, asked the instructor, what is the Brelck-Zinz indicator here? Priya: -14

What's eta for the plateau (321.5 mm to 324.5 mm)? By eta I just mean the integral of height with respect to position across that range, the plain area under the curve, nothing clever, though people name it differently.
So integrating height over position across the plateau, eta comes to 695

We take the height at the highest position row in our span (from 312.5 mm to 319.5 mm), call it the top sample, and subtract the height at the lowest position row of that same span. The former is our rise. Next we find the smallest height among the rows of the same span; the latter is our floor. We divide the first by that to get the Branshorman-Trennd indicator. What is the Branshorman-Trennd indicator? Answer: -0.049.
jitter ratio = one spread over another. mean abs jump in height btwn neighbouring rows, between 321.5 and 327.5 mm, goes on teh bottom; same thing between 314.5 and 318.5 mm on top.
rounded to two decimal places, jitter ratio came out 0.68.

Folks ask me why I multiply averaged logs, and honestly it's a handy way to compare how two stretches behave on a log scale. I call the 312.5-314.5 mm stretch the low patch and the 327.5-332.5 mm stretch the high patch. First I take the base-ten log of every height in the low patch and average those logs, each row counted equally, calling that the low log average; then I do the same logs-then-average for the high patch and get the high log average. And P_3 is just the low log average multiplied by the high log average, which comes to 5.577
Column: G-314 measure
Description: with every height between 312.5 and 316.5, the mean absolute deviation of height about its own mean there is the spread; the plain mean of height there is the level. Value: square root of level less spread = 15.5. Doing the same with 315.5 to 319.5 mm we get 15.4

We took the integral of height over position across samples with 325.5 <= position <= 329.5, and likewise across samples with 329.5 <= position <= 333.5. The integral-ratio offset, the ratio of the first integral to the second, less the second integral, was -836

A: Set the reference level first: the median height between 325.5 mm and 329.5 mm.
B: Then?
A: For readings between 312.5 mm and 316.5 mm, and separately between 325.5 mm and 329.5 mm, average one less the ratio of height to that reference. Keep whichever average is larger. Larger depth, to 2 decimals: 0.00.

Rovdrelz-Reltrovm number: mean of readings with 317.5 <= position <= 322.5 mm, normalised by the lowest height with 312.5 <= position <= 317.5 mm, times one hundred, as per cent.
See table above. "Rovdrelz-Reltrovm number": 100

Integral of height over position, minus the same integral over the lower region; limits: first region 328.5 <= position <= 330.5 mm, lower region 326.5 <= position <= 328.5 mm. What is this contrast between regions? -13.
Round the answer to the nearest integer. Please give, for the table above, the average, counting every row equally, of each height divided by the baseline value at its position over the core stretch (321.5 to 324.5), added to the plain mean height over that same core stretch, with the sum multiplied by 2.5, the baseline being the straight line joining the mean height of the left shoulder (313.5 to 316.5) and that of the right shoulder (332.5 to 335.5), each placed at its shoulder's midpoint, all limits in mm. 582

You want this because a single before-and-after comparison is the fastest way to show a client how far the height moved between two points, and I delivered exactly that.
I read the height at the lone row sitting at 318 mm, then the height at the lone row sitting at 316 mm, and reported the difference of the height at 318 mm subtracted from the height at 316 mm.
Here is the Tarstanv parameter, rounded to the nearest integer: -1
